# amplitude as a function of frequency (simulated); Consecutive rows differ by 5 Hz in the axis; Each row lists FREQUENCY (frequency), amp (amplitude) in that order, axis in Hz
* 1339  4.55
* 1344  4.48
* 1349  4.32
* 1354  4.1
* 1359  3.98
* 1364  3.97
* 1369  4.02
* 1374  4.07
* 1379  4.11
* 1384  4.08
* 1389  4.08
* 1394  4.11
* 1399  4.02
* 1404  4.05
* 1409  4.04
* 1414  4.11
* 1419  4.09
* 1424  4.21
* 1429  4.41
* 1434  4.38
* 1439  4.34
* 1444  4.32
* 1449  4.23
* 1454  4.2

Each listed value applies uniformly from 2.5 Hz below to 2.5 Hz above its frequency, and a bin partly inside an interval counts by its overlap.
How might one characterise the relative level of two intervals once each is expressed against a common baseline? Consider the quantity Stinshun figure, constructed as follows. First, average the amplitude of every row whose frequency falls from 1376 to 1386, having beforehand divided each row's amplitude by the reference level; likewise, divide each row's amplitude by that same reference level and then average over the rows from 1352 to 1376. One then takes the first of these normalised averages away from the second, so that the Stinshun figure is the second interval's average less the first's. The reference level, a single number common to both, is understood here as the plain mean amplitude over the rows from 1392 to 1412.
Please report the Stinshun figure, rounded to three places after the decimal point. -0.017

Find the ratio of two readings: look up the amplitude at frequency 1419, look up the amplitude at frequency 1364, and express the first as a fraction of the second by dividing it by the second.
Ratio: 1.03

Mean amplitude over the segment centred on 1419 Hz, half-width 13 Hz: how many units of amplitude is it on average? 4.17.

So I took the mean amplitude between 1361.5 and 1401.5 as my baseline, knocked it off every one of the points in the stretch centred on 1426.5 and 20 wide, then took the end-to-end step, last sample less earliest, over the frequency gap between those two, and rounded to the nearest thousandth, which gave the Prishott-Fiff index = 0.019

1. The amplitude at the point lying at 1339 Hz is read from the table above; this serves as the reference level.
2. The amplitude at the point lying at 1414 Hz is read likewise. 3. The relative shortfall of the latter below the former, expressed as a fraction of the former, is 0.10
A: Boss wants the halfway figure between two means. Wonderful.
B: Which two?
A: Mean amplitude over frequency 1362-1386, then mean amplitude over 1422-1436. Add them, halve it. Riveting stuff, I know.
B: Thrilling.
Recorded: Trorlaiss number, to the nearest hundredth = 4.19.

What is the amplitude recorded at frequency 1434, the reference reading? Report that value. 4.38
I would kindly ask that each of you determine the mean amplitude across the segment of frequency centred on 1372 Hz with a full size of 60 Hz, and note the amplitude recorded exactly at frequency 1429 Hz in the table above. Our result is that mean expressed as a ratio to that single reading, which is 0.932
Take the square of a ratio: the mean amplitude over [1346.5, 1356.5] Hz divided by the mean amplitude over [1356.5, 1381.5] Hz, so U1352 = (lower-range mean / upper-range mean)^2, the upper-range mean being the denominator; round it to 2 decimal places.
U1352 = 1.09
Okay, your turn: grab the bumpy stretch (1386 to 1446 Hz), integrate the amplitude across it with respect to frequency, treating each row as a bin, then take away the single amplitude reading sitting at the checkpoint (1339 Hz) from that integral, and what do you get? 246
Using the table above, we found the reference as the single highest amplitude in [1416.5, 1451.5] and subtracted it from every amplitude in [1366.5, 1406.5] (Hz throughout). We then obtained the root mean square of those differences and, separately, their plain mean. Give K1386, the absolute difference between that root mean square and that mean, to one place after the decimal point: 0.7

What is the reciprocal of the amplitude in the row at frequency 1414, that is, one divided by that 0.243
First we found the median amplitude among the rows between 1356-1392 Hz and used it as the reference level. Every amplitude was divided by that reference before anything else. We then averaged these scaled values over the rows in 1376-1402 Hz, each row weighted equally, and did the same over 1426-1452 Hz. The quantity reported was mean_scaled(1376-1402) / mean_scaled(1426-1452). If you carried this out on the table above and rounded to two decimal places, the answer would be 0.94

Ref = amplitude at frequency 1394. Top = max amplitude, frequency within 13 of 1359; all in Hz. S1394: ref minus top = -0.2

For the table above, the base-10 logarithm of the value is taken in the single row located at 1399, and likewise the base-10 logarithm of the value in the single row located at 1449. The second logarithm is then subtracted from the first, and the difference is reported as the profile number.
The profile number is -0.022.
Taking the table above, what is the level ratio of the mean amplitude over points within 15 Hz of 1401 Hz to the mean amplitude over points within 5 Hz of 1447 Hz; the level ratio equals 0.95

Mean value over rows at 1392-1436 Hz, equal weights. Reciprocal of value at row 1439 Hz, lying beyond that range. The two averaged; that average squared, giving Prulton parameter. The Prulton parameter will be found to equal 4.81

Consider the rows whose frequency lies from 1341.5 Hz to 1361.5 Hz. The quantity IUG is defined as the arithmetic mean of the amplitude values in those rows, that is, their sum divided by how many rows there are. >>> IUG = 4.22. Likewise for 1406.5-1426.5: 4.11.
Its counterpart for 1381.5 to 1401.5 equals 4.07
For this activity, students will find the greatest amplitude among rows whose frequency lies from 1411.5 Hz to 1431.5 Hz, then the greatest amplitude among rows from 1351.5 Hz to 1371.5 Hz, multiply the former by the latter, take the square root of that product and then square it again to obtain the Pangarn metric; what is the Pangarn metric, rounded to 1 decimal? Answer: 18.1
